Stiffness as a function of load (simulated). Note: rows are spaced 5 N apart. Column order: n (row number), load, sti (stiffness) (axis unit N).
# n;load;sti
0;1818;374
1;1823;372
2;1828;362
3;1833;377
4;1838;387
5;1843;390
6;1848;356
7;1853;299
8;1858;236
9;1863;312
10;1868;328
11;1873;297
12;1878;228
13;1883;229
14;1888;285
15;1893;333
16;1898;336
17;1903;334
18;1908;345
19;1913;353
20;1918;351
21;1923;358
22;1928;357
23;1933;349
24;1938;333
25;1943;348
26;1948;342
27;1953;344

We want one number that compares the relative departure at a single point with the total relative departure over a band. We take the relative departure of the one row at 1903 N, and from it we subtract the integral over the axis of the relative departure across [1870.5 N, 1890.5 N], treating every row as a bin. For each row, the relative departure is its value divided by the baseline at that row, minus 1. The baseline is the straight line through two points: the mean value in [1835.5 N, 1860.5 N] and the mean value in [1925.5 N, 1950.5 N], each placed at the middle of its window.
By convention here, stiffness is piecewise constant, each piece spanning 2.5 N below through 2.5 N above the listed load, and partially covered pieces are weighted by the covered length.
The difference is 4.61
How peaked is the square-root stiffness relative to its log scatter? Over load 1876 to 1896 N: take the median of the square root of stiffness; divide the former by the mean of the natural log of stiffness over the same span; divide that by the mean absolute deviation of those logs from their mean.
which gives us 19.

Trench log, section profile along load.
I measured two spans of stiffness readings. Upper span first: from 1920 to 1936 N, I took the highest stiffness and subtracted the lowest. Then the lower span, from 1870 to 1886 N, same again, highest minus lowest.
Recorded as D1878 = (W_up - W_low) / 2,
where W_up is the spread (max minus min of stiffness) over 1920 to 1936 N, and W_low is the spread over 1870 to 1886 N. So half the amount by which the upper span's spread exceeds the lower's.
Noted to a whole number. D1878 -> -30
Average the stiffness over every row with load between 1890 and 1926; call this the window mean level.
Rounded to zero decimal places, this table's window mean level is 344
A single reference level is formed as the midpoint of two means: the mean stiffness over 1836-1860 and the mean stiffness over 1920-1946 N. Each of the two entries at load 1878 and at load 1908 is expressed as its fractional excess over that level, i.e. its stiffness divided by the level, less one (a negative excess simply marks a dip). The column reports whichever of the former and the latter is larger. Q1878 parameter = 0.01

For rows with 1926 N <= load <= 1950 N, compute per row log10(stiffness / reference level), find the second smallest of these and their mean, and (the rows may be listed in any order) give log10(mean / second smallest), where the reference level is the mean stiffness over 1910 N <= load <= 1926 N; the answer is -0.16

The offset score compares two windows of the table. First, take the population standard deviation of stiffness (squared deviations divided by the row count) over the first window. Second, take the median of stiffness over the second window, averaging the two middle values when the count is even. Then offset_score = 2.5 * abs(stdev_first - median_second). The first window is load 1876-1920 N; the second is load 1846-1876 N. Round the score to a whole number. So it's 645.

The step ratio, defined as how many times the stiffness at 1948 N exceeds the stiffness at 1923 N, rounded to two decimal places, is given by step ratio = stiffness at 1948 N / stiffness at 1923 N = 0.96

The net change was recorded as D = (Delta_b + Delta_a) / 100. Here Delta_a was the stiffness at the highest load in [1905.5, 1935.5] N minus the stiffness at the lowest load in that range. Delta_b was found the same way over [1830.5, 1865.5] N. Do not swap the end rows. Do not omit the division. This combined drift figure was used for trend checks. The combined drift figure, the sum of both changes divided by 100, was -0.61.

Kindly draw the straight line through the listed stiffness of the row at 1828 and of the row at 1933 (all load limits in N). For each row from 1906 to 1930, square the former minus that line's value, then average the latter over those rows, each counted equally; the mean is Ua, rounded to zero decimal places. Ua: 33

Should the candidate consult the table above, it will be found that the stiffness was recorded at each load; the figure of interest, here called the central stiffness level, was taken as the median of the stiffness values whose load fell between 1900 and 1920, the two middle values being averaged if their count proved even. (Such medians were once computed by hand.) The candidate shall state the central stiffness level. 348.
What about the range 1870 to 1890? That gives 257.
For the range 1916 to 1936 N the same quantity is 354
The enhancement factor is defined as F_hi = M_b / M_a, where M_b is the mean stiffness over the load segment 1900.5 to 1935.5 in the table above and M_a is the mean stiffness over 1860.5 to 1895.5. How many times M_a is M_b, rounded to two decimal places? 1.22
